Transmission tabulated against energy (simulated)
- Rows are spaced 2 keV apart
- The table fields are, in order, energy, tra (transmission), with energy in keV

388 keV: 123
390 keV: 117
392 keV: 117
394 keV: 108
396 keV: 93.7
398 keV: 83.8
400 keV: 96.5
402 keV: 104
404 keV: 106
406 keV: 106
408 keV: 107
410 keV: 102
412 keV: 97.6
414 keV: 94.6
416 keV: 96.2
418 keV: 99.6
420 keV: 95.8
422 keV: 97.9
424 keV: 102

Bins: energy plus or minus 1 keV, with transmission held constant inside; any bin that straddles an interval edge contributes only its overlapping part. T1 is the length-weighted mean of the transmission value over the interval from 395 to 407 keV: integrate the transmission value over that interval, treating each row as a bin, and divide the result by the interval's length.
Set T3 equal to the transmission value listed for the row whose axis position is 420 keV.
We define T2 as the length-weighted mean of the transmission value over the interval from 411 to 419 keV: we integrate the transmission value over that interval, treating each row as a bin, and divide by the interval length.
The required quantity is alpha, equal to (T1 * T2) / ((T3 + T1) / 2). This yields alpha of 98.3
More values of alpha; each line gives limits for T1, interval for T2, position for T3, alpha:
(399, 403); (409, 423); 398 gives 106.4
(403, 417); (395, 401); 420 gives 93.9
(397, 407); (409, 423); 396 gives 100.5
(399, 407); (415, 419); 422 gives 100.4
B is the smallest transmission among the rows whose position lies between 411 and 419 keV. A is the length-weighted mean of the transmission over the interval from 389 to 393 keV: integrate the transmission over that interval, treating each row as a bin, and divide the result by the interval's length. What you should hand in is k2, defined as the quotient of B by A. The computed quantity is 0.81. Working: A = 117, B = 94.6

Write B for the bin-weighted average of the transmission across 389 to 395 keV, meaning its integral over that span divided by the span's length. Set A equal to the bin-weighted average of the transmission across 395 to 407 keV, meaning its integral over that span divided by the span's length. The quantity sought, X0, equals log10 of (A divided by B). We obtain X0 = -0.06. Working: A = 98.3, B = 114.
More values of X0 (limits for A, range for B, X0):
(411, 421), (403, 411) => -0.04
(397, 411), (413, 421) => 0.02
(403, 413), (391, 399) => 0.01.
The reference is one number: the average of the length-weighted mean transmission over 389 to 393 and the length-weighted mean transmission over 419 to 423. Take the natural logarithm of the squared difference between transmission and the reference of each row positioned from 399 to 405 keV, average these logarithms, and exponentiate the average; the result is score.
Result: 9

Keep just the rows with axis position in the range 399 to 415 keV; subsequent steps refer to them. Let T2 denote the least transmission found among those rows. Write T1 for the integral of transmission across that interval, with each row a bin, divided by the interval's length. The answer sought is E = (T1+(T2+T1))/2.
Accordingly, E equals 149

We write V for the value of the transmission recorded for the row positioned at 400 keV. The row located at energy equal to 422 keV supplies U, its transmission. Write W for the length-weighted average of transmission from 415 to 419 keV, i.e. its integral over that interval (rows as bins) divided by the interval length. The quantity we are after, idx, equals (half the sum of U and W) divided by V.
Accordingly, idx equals 1.01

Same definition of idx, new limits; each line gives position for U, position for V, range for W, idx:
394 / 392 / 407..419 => 0.89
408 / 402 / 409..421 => 0.98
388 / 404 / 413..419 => 1.04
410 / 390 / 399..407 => 0.88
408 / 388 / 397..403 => 0.82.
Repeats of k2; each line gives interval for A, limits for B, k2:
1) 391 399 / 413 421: 0.94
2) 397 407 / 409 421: 0.95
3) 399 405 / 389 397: 0.92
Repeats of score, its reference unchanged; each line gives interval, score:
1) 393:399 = 48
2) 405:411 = 0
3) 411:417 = 115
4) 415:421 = 91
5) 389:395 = 23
